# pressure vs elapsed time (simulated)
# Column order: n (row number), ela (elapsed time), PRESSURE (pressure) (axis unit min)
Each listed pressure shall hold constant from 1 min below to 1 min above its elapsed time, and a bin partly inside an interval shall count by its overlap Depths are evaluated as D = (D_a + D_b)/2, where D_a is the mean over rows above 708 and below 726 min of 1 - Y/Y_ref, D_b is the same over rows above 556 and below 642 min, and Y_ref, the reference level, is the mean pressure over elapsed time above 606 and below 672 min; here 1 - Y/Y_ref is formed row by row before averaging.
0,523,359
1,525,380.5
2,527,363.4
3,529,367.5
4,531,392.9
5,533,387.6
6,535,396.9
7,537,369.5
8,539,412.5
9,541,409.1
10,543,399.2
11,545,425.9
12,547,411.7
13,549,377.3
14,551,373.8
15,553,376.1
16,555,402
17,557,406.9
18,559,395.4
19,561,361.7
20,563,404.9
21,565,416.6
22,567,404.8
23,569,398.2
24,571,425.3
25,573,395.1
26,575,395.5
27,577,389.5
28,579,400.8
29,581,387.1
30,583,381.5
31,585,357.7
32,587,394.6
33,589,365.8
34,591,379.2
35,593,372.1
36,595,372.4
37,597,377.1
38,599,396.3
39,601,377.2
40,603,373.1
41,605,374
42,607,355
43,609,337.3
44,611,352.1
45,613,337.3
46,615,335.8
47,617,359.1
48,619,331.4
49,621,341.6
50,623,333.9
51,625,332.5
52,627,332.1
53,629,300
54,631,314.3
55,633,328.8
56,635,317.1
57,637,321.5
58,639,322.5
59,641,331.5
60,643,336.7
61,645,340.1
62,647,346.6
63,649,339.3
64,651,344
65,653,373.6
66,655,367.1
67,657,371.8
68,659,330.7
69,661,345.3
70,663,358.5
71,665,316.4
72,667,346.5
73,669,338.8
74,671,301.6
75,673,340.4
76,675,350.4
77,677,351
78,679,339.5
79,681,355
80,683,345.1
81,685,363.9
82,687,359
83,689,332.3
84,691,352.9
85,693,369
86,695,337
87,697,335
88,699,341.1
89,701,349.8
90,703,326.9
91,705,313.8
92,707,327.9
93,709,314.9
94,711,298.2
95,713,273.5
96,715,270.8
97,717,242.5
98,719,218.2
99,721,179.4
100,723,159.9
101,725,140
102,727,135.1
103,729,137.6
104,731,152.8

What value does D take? 0.115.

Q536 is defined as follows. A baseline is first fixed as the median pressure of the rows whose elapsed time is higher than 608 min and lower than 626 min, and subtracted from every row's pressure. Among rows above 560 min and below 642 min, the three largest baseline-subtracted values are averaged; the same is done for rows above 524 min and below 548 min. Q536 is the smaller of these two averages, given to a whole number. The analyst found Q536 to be 78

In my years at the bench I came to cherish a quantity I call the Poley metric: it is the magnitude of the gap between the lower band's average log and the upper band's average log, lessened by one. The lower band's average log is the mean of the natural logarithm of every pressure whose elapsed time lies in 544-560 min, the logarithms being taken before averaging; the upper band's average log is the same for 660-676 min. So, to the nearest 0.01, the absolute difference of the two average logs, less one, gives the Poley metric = -0.84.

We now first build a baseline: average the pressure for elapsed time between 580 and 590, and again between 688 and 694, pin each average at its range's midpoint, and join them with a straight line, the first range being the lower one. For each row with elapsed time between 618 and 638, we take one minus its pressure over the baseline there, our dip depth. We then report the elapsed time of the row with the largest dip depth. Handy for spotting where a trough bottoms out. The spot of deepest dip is 629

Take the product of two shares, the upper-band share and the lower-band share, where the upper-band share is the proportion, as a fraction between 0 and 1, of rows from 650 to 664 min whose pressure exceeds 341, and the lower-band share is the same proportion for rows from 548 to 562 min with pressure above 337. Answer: 0.86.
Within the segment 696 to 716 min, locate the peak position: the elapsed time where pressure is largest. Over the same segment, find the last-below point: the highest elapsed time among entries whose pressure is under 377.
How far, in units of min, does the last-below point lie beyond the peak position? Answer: 14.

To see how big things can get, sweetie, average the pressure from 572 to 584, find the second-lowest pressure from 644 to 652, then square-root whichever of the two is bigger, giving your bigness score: 19.8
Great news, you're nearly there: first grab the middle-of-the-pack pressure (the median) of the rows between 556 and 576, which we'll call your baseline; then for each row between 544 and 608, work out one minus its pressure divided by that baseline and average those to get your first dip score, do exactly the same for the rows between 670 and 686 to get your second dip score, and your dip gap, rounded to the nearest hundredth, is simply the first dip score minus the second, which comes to -0.11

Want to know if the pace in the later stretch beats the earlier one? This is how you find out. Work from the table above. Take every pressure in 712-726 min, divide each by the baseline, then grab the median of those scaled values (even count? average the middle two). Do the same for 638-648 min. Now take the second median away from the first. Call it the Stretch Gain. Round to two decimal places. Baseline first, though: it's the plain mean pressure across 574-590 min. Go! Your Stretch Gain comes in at -0.31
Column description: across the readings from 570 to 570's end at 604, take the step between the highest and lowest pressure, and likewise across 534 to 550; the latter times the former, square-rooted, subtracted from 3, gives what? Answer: -59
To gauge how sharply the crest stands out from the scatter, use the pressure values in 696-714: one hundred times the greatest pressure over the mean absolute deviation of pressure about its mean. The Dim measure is 1965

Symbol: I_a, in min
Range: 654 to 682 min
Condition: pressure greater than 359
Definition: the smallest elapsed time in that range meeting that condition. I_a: 655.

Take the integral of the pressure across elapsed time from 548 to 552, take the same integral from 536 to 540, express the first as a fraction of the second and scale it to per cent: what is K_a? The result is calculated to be 96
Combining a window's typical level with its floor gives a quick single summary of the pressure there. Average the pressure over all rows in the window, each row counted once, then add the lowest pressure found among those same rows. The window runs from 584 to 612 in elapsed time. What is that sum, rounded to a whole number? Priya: 708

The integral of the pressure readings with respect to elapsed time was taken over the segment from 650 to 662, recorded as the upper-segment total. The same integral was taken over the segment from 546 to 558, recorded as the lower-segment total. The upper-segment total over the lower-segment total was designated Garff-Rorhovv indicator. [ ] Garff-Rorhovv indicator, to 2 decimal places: 0.91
